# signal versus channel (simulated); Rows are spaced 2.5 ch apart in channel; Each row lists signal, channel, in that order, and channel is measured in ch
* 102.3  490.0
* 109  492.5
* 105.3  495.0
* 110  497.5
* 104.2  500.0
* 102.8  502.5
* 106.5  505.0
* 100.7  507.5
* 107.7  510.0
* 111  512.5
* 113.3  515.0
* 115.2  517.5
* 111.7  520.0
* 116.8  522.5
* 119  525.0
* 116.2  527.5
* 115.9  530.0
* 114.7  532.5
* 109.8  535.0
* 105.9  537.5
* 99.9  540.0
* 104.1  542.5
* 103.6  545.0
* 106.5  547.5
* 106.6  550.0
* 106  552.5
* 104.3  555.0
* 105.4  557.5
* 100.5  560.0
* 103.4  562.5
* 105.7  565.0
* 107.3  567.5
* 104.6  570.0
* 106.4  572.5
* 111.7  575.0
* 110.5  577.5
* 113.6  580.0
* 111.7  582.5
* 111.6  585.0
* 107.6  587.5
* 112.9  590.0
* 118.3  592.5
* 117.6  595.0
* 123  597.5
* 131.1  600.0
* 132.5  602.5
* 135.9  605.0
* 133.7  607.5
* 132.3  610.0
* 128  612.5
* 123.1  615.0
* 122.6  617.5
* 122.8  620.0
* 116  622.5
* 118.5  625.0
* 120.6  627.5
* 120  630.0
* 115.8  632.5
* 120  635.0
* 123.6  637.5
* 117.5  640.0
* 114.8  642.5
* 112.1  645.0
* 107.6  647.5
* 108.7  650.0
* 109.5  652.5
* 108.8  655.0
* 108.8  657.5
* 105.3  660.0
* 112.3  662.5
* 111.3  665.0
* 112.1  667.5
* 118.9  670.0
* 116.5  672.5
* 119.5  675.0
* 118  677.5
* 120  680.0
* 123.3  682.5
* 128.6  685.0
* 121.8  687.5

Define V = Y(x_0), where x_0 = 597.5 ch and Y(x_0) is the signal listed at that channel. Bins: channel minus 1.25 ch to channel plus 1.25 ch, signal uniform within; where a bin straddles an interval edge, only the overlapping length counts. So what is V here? 123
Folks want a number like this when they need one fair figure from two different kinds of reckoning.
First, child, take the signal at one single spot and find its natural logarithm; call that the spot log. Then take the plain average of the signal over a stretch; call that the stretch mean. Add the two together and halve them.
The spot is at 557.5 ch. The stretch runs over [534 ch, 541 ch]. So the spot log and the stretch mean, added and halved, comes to 54.9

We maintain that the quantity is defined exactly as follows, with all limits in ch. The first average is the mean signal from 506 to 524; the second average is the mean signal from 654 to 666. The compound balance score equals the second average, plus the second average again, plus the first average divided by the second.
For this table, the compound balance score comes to 220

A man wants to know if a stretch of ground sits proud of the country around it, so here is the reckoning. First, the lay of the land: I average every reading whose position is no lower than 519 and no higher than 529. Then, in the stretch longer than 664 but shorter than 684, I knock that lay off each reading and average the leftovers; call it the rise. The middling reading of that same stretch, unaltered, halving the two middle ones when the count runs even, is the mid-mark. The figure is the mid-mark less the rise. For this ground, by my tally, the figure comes 117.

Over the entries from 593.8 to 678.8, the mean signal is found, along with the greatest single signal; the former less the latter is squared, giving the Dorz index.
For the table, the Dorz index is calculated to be 293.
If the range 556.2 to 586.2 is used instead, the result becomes 35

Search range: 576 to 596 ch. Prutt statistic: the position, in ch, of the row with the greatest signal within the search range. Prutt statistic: 592.5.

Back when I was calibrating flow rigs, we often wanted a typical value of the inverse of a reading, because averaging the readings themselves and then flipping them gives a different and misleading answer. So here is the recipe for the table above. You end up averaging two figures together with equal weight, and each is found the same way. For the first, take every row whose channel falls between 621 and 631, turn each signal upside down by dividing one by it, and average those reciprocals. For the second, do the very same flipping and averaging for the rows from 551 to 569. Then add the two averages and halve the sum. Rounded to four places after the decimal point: 0.0090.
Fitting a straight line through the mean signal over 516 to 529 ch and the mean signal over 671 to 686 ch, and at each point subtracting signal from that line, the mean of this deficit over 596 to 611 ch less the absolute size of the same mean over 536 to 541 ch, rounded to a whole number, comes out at -26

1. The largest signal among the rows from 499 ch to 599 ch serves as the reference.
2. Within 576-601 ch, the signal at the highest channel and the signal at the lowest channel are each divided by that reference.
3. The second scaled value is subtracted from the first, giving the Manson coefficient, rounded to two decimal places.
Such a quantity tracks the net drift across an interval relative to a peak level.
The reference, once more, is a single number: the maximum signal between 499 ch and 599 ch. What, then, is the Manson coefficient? 0.17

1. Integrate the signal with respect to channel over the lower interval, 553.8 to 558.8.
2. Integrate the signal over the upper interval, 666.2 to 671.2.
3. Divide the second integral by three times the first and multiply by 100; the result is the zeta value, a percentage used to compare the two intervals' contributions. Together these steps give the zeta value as 36.7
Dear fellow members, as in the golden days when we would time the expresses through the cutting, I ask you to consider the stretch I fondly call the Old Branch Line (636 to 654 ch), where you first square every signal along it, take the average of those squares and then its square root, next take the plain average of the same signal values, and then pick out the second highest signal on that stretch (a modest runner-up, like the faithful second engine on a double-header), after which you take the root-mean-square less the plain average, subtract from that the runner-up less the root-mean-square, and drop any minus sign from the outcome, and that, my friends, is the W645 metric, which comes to 3.9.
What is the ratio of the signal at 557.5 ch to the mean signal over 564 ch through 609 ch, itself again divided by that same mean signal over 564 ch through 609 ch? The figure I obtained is 0.0078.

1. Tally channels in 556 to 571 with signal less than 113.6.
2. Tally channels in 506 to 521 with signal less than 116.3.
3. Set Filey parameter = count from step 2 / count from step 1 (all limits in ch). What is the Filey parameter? 1.00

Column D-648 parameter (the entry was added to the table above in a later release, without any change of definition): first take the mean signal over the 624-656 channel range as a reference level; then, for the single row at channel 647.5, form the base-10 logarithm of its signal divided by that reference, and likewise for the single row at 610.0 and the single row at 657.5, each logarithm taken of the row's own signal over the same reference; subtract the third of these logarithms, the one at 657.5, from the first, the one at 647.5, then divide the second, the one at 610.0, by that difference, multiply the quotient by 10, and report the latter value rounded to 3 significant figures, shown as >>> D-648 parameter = -125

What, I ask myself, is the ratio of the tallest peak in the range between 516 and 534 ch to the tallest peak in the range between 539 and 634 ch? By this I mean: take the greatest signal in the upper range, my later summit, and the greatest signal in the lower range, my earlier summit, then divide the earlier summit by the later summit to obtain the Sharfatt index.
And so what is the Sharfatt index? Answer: 0.88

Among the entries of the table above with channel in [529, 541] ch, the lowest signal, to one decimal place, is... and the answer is 99.9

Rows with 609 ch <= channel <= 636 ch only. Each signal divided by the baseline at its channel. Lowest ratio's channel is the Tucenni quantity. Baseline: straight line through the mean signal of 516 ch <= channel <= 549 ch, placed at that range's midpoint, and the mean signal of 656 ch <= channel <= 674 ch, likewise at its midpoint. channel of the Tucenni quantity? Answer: 632.5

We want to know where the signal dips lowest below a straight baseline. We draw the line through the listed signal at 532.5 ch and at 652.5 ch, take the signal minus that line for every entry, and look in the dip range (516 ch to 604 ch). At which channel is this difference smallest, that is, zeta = 540.0 ch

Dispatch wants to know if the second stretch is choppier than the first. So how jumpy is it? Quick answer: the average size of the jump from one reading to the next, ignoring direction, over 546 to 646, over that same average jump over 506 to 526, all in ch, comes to 0.81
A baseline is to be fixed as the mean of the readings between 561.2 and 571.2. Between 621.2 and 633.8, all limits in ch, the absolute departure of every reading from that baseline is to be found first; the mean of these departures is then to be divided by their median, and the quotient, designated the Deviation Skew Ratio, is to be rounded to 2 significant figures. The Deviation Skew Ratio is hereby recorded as 0.98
